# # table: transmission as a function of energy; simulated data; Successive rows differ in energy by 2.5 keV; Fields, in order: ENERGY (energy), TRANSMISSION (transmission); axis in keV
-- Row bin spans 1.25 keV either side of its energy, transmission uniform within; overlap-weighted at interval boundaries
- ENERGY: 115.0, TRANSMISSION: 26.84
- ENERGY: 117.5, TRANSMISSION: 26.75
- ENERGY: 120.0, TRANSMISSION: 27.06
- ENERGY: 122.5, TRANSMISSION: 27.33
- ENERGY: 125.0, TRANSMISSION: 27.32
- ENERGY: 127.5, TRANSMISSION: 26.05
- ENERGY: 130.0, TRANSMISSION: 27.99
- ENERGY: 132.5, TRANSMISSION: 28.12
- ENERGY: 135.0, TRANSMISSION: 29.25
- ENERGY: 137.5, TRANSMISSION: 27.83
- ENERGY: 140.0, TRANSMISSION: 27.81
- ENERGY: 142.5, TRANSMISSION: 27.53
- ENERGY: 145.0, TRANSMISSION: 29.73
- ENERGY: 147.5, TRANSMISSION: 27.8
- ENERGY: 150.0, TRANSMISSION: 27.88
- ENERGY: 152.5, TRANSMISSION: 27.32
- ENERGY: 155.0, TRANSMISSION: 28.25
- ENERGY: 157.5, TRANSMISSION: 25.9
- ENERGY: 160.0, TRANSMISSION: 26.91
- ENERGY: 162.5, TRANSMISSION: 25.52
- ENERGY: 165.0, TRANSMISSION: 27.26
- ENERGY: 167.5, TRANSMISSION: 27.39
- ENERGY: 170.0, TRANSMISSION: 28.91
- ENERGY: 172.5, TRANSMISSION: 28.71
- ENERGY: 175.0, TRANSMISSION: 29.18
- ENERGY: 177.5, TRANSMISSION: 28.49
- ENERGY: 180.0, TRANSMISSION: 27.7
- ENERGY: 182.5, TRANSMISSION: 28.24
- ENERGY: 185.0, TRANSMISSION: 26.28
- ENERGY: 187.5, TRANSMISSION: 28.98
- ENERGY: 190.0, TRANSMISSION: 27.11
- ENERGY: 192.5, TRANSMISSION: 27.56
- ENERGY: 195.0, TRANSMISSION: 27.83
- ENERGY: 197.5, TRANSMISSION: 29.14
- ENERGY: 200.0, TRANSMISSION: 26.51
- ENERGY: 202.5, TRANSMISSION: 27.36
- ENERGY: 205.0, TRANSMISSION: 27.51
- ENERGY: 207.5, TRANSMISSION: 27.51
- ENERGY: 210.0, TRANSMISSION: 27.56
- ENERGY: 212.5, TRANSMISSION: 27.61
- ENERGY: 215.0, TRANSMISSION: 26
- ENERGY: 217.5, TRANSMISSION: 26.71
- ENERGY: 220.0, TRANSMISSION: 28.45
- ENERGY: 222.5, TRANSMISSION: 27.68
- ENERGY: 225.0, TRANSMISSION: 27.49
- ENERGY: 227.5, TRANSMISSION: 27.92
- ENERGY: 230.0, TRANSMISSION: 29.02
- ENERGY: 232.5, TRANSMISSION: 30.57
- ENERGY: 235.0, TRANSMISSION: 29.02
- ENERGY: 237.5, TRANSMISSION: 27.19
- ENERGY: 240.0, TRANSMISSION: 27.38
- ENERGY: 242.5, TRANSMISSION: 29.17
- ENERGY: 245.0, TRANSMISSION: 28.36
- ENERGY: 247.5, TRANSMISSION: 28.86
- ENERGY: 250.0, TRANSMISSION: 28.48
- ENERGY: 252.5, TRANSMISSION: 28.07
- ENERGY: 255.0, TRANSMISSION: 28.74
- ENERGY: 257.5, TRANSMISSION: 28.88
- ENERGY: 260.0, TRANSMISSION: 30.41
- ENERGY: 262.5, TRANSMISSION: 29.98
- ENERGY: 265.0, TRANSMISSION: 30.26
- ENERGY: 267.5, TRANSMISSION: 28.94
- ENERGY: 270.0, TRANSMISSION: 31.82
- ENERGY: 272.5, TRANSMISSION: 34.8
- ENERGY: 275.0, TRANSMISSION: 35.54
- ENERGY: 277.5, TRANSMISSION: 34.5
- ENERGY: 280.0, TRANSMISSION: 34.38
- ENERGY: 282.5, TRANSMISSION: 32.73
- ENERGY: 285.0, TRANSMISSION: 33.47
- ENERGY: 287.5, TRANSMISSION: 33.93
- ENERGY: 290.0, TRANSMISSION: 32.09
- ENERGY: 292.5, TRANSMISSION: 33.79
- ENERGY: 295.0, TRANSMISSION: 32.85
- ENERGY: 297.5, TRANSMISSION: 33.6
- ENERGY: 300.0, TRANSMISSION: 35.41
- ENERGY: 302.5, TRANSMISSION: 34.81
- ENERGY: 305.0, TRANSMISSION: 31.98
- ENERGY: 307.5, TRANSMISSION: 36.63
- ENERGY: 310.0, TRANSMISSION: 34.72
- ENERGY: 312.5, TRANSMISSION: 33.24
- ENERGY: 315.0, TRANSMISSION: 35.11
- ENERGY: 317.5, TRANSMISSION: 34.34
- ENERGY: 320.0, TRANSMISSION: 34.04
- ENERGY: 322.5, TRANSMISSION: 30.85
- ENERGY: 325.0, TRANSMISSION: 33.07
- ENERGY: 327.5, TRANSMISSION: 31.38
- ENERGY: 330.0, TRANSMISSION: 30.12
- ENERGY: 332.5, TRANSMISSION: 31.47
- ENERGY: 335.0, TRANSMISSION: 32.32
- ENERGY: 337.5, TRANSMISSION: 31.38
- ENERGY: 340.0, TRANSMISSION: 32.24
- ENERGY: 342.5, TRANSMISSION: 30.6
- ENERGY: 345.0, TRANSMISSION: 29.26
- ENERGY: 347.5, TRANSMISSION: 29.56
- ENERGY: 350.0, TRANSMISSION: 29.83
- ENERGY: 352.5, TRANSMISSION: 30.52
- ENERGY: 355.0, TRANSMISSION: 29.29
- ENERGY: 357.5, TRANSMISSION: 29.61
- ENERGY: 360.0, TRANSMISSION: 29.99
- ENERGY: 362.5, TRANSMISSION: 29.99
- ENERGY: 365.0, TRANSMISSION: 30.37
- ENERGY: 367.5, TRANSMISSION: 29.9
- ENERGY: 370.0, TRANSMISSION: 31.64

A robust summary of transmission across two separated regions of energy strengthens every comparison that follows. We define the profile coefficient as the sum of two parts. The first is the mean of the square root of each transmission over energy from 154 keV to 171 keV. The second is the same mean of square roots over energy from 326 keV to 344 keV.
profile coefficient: 10.8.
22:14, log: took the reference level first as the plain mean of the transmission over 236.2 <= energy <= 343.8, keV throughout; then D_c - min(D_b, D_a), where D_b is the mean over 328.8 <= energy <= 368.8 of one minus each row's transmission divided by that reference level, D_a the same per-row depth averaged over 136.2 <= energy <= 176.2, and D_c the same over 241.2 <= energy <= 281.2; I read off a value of -0.01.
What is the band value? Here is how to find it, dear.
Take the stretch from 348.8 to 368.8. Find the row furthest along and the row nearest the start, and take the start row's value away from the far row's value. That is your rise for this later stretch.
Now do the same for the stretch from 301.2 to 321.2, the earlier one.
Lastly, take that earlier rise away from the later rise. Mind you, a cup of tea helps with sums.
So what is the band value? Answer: 1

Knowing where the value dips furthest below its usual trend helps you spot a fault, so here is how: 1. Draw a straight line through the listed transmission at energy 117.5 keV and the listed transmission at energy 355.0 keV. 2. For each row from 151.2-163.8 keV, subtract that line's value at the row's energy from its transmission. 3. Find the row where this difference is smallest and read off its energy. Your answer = 162.5 keV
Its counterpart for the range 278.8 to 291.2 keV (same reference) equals 290.0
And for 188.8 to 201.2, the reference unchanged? 200.0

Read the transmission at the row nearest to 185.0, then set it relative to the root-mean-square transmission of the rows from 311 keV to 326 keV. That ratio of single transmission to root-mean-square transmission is 0.79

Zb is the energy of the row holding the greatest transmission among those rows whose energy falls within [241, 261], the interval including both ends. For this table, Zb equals 260.0 keV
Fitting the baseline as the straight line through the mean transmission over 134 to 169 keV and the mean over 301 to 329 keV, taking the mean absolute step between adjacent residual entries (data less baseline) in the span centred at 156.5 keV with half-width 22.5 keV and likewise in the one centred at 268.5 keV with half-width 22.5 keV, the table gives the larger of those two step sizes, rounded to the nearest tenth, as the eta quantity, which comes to 1.0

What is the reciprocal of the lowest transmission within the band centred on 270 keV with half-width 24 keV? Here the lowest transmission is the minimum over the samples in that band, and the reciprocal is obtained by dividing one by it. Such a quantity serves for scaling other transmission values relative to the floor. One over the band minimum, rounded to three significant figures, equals 0.0356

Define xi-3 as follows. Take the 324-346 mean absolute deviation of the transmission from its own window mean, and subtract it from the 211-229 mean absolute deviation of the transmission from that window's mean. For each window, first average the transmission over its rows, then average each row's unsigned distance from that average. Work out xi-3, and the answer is -0.28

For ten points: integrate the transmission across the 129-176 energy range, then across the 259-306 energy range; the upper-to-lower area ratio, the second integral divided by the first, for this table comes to 1.18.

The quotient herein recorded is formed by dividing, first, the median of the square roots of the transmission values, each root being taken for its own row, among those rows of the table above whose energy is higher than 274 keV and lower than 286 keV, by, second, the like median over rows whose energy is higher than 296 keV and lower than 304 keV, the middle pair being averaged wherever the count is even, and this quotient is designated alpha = 0.99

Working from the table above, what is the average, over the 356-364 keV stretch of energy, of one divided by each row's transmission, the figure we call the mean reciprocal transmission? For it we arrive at 0.0335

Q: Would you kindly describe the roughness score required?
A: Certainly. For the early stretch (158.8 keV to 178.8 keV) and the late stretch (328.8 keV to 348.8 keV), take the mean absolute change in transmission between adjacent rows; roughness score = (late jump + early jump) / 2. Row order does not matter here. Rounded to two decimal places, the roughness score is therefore 0.96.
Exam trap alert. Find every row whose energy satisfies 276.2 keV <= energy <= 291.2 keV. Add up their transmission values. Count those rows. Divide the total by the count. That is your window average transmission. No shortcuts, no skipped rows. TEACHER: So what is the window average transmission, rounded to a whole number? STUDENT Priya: 34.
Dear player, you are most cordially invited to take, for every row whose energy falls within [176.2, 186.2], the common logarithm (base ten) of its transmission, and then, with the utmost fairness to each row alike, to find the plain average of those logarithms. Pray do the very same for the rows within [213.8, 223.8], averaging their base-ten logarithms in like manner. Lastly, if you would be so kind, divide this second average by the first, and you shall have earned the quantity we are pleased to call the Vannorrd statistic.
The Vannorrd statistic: 0.99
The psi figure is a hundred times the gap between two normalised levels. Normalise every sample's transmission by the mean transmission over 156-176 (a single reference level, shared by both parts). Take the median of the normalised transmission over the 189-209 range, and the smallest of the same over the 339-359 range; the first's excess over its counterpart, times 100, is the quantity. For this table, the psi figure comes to -6.4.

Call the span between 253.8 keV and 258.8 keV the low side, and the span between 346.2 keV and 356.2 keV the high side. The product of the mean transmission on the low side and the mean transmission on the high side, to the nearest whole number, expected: 859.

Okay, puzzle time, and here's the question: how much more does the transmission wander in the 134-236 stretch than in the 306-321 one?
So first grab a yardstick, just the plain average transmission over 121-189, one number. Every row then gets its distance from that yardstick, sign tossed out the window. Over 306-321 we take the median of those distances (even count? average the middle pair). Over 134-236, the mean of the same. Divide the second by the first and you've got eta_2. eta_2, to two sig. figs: 0.12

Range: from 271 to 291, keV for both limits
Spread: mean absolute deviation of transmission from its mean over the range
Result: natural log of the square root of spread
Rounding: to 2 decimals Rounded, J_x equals -0.07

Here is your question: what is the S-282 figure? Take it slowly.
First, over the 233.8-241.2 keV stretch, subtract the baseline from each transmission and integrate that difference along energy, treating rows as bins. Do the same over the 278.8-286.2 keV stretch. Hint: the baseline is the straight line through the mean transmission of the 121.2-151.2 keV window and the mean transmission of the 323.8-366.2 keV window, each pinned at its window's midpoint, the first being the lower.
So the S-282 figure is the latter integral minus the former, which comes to 38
